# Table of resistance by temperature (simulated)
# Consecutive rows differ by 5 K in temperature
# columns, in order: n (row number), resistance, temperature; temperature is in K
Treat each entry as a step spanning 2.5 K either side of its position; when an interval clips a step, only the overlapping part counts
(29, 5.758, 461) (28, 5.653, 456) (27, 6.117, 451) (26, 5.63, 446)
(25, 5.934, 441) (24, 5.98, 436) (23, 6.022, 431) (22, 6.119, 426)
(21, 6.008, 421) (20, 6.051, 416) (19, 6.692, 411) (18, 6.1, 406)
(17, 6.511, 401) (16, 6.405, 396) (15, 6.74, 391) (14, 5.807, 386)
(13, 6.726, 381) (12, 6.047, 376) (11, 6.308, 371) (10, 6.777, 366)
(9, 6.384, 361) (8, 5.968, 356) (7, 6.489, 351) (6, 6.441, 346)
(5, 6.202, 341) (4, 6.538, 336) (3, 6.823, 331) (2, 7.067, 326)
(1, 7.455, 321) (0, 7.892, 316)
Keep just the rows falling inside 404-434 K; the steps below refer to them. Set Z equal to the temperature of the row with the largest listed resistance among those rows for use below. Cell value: 411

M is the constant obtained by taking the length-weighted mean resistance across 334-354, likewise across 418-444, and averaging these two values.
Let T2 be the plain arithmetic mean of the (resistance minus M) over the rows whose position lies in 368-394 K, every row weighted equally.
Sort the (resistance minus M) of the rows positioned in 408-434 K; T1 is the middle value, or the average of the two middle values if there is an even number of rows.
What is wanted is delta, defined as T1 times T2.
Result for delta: -0.019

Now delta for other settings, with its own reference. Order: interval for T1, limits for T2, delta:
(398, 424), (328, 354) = -0.031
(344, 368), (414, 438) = -0.040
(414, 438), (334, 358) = -0.022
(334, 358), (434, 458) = -0.081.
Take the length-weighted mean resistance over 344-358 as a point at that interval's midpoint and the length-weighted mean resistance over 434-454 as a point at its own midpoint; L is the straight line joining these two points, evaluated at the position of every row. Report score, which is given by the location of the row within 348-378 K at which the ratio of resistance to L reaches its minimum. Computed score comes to 356 K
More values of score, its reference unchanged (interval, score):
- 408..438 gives 421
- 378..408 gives 386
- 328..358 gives 356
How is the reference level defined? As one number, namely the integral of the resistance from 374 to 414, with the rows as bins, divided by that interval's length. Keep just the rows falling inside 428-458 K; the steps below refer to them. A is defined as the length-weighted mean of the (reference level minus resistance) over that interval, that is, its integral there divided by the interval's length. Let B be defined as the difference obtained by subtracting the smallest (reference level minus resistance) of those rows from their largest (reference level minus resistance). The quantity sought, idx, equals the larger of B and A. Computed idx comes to 0.49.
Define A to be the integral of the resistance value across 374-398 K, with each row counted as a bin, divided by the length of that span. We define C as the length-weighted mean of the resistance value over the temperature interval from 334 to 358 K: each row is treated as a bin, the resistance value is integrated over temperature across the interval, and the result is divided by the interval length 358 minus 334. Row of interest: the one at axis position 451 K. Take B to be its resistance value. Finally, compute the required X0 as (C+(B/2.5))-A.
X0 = 2.4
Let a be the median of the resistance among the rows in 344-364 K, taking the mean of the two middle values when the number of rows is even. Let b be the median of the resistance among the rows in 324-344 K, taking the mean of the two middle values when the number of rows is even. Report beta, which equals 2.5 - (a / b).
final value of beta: 1.54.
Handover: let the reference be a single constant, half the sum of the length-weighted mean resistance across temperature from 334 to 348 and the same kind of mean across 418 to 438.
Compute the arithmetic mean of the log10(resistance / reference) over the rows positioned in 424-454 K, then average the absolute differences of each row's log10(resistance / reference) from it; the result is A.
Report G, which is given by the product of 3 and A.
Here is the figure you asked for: 0.027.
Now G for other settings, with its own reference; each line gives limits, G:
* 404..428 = 0.041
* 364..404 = 0.056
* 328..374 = 0.040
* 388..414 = 0.038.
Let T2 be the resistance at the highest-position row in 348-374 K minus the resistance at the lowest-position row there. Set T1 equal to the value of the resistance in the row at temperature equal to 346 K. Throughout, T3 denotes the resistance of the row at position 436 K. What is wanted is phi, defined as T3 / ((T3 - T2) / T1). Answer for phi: 6.3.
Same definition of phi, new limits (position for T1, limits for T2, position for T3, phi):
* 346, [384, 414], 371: 7.5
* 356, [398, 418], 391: 5.6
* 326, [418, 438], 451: 7.0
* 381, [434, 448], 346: 6.4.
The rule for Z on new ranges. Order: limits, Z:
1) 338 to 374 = 366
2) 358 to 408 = 366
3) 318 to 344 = 321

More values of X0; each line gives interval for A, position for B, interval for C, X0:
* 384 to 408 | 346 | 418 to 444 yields 2.3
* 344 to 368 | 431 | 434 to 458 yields 1.9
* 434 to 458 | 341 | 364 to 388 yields 3.0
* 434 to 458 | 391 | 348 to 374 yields 3.2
